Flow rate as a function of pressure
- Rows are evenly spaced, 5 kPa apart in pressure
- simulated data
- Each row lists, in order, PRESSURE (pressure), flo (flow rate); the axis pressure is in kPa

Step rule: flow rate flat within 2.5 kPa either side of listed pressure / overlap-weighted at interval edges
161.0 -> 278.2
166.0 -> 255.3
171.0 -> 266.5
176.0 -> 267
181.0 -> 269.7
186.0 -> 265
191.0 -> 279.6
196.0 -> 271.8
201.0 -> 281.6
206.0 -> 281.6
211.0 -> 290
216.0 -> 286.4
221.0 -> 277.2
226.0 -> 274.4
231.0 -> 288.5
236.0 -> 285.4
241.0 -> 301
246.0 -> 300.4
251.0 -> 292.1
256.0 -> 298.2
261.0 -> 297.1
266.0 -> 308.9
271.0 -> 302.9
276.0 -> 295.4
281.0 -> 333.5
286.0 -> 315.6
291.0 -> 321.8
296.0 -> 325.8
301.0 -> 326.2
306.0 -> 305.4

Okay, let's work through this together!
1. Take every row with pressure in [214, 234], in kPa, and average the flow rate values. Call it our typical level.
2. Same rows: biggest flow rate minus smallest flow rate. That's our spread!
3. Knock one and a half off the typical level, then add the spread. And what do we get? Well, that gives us 294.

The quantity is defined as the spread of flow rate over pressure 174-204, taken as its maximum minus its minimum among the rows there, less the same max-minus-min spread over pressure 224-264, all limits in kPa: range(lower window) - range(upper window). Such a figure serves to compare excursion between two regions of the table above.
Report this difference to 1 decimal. -10.0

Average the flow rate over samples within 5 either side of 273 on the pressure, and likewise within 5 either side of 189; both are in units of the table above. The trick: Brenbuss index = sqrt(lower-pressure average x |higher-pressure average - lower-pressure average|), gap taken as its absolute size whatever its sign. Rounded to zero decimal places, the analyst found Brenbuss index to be 86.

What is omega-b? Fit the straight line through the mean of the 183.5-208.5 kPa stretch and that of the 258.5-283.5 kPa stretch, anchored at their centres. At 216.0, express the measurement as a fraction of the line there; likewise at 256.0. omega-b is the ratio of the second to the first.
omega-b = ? 0.98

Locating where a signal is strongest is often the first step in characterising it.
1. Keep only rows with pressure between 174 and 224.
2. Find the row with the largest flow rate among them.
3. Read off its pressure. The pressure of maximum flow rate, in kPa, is 211.0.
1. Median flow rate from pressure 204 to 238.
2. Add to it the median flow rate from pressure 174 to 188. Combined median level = 552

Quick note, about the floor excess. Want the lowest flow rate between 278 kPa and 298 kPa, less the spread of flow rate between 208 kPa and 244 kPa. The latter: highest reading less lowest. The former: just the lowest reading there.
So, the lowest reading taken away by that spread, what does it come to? 289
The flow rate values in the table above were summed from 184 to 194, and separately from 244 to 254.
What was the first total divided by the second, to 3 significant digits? 0.919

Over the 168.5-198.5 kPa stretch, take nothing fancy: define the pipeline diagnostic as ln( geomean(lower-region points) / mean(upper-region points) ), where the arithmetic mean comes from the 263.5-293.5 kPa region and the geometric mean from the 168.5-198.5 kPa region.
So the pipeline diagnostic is -0.15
